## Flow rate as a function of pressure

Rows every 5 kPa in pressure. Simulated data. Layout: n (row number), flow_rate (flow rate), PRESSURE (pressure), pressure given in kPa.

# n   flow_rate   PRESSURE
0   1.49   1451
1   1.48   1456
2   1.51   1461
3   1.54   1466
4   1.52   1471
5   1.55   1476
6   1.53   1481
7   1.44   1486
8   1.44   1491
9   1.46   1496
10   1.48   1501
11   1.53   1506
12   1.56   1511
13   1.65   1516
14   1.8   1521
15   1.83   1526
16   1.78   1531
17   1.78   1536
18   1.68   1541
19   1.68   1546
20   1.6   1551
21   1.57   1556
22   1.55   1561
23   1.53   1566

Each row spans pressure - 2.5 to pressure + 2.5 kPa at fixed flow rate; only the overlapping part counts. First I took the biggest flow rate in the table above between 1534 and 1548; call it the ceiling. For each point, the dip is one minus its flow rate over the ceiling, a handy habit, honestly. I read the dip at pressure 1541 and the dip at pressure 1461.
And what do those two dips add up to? 0.208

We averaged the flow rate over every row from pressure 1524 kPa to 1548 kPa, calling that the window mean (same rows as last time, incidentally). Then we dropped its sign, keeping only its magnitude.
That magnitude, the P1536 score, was 1.75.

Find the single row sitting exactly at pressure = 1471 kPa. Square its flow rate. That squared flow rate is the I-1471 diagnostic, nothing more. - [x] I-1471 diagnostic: 2.3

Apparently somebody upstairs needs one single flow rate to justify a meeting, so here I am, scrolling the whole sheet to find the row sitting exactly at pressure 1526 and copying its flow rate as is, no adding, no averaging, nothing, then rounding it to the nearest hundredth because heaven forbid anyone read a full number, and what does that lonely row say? 1.83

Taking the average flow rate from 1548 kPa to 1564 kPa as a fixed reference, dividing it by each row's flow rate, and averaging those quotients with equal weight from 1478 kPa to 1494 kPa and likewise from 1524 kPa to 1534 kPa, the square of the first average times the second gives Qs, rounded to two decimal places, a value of 1.00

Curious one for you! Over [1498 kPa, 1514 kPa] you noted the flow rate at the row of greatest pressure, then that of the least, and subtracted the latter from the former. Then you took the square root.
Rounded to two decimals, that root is 0.28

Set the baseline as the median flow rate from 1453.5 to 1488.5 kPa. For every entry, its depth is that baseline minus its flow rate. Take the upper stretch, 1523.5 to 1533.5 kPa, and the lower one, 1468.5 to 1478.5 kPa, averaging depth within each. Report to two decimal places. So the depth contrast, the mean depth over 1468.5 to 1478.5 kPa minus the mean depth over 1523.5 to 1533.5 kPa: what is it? 0.27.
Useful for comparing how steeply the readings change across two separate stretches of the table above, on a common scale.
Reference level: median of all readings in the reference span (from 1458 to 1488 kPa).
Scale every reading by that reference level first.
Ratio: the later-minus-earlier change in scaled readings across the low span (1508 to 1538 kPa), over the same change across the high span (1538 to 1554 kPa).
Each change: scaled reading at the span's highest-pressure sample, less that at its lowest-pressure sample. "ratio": -3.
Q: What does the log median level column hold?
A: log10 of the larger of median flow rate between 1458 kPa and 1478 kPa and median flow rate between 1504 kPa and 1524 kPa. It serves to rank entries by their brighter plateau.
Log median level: 0.205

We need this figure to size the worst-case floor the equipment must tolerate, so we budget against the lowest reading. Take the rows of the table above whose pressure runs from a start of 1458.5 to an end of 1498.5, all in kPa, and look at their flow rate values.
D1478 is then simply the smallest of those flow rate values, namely 1.44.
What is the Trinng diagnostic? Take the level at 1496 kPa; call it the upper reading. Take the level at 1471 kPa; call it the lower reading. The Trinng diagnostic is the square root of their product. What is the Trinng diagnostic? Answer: 1.49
